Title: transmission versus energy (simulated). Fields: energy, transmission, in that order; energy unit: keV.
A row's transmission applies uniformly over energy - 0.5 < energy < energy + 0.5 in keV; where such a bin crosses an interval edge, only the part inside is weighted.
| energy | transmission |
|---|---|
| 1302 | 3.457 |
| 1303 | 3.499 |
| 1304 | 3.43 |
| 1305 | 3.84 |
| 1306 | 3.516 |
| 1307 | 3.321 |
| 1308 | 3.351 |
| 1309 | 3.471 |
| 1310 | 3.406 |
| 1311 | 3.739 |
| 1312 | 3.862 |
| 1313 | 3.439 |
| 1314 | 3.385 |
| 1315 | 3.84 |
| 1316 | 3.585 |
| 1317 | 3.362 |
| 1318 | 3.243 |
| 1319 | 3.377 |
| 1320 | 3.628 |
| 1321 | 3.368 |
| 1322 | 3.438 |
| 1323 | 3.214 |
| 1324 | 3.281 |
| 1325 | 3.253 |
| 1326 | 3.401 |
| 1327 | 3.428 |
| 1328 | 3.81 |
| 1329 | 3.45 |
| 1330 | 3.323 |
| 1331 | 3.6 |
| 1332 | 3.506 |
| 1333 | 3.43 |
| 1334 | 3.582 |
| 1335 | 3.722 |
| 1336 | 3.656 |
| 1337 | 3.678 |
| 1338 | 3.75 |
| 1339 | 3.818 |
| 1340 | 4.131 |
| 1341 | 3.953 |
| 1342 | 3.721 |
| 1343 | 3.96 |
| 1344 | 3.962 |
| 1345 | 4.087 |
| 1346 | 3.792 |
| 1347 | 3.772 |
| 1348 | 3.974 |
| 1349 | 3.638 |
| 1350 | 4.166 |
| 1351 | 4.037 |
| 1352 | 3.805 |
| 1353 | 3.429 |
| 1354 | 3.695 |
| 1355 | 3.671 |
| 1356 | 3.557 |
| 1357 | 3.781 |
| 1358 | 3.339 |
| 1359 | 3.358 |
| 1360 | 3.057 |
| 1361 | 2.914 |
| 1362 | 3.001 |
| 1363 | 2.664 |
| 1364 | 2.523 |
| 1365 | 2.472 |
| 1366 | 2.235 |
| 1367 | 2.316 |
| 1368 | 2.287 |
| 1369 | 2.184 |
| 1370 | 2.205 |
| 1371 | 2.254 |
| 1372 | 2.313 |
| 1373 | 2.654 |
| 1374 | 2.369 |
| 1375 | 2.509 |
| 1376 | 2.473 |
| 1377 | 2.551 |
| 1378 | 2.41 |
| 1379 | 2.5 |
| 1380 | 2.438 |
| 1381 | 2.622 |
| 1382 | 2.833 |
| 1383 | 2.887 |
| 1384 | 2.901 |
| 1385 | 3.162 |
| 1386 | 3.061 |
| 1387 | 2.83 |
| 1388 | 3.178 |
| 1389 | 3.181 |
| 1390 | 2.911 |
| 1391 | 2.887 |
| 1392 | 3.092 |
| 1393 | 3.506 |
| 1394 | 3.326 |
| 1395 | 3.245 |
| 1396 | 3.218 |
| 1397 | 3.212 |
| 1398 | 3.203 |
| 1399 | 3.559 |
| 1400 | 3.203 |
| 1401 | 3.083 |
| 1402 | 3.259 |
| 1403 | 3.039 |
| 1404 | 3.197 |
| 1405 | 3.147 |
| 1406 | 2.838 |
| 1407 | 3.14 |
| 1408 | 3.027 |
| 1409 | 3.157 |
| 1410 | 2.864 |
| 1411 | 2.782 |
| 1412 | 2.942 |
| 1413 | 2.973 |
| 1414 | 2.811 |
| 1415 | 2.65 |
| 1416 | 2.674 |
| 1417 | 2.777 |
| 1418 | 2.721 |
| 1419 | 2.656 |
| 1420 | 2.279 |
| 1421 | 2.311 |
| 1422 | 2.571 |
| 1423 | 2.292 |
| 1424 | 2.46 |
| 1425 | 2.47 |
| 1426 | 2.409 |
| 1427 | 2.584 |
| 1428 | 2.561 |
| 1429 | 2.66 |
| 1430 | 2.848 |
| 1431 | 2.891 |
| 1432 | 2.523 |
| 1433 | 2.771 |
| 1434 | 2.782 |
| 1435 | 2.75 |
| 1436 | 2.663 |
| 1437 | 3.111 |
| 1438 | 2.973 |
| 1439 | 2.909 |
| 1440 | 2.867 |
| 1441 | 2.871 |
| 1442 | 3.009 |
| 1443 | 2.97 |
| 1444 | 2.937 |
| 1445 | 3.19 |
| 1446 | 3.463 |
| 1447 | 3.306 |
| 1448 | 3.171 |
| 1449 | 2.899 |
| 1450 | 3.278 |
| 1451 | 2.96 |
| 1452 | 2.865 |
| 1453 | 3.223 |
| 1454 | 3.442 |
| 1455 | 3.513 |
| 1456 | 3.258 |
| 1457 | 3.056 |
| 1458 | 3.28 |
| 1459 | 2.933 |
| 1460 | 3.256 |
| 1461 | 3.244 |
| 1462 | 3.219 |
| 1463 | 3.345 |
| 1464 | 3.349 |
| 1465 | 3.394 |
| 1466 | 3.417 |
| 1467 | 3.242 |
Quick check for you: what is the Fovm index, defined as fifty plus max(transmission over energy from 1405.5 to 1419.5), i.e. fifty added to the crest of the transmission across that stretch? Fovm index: 53.2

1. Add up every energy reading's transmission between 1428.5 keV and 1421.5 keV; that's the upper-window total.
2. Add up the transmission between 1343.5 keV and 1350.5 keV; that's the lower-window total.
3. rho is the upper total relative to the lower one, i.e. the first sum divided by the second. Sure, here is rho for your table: 0.63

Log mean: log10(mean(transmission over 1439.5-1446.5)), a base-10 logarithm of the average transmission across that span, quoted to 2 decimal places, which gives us 0.48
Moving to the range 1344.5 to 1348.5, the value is 0.59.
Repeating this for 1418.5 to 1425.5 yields 0.39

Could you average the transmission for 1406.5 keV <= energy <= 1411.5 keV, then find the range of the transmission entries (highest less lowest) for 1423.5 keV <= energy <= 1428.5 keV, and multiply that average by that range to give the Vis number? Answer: 0.52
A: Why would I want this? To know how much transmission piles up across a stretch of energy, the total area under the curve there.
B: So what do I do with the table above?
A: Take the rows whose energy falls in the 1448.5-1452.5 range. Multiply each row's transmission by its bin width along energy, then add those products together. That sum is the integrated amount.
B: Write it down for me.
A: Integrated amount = 12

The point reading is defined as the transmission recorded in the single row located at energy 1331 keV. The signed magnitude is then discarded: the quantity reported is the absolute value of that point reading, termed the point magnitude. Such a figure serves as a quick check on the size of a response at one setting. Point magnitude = 3.6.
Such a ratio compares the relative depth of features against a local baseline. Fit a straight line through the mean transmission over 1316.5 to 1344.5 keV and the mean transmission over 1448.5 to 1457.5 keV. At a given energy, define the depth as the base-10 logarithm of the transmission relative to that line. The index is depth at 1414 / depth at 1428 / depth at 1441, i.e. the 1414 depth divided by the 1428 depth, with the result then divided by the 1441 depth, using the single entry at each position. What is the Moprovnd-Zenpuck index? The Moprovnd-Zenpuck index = -14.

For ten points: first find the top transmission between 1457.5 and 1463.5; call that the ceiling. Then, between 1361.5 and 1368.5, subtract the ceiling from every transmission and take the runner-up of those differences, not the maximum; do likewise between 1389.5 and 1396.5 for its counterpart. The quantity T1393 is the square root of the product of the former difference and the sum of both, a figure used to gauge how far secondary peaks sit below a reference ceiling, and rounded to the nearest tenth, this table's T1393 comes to 0.7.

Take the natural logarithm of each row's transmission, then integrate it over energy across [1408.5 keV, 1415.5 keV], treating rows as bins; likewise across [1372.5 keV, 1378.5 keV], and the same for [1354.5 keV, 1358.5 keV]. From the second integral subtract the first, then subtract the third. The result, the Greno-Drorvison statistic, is -7.0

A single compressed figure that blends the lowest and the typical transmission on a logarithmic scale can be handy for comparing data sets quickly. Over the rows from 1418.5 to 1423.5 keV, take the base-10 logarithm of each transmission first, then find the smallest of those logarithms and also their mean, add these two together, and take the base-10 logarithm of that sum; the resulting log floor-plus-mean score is -0.13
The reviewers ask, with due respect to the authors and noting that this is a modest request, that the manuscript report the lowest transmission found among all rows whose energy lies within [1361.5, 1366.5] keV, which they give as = 2.235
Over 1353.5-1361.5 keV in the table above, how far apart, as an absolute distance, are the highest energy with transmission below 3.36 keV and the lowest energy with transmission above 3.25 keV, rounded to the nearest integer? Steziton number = 7 keV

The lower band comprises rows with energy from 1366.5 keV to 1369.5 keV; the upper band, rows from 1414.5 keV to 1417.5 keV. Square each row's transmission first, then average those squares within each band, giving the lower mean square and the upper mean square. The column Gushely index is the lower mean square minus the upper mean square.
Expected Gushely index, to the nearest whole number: -2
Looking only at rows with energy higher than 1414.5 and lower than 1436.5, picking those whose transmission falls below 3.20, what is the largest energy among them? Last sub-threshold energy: 1436 keV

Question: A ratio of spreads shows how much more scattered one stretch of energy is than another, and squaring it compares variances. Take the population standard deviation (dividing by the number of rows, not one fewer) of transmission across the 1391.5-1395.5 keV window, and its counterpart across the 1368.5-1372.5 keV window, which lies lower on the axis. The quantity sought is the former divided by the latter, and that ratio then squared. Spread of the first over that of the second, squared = 9.0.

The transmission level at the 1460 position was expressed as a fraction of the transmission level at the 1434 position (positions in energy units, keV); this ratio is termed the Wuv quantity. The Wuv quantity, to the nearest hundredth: 1.17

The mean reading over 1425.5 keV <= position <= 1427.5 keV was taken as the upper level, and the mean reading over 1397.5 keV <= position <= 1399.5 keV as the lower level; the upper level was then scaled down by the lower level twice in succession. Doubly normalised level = 0.22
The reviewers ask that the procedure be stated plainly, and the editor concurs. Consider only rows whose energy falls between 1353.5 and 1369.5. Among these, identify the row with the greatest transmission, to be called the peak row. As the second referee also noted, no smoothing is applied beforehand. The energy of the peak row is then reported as 1357 keV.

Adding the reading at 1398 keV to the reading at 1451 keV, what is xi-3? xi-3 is 6.2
